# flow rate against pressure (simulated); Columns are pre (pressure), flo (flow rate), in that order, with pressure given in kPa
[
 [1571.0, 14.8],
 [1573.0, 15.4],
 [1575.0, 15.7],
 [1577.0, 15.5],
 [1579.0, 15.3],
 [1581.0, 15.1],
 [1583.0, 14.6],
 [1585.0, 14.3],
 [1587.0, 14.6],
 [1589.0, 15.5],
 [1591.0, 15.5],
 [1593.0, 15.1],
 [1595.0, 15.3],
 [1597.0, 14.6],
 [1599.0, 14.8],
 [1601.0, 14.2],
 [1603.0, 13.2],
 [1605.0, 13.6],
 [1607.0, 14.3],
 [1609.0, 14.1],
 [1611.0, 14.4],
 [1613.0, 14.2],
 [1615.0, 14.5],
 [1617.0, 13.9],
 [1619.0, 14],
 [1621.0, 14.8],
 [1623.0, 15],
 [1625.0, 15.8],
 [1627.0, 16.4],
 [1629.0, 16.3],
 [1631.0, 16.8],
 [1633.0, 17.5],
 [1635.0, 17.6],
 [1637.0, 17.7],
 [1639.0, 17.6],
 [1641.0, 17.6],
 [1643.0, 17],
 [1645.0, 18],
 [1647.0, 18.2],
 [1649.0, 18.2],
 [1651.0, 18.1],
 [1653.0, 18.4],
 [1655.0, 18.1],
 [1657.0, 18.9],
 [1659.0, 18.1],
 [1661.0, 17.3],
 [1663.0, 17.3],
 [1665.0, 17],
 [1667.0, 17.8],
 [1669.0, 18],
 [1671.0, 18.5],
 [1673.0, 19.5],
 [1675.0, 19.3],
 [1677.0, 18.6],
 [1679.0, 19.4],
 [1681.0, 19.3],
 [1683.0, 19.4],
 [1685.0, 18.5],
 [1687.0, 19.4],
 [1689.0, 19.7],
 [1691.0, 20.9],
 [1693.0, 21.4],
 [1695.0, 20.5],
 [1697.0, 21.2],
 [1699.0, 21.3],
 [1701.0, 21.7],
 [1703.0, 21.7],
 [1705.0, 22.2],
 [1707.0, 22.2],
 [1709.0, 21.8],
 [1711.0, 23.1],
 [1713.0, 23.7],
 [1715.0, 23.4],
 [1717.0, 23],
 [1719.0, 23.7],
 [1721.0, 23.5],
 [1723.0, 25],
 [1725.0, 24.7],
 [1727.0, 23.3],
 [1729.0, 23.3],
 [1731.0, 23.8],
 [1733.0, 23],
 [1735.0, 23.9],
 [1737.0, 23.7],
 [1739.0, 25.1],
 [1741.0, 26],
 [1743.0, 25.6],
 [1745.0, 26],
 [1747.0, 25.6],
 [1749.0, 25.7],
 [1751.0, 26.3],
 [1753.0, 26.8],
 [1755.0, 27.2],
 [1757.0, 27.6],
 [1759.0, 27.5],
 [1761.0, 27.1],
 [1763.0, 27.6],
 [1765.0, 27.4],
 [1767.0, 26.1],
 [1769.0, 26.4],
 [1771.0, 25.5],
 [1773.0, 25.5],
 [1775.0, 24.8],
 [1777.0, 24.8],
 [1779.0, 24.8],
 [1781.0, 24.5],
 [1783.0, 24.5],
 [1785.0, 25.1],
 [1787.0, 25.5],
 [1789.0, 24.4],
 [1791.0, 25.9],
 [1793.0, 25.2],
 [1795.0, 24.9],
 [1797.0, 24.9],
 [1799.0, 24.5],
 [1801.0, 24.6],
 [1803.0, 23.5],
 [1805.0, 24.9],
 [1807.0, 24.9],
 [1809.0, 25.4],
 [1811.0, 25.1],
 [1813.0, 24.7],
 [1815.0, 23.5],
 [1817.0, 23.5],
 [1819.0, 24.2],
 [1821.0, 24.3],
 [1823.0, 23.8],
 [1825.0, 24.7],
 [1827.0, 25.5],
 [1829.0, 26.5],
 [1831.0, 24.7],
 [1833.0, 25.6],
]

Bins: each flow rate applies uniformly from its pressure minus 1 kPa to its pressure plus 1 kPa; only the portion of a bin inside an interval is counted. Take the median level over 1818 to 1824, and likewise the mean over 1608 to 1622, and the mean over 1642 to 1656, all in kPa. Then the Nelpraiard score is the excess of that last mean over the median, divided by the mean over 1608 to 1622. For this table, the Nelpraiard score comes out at -0.43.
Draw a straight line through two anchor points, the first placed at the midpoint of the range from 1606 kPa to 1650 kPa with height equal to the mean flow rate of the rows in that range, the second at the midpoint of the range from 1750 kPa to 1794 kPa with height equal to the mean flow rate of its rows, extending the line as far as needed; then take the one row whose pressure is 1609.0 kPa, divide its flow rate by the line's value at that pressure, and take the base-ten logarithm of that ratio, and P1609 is -0.021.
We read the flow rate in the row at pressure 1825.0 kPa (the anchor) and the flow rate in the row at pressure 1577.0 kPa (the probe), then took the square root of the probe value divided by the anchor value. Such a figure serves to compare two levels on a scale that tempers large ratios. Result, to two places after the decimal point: 0.79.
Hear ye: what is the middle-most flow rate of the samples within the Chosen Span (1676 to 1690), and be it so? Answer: 19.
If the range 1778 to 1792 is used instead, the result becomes 25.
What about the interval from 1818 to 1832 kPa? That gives 25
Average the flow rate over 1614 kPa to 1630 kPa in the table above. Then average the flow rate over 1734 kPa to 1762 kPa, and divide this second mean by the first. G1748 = 1.72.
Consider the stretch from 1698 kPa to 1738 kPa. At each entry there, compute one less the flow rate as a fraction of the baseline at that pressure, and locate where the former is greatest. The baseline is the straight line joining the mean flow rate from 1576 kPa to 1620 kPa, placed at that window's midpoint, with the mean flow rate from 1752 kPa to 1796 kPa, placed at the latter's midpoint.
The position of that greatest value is 1733.0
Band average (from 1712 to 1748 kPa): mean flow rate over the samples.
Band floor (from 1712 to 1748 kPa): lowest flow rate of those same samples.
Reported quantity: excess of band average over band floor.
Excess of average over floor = 1.2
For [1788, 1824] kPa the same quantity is 1.1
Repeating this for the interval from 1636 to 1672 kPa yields 0.9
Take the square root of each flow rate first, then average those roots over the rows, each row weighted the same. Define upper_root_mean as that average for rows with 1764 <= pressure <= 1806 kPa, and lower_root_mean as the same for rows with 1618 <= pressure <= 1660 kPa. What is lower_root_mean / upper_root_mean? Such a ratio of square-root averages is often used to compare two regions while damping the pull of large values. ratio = 0.826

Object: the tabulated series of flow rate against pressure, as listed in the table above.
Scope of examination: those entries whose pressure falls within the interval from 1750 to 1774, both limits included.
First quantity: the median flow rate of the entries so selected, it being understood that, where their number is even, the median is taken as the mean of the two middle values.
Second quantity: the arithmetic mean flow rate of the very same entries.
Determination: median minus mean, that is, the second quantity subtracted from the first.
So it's 0.20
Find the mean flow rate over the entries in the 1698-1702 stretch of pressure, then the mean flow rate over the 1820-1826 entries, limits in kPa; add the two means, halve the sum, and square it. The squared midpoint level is 524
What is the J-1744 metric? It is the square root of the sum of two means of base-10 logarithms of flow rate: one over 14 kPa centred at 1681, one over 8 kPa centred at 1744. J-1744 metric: 1.64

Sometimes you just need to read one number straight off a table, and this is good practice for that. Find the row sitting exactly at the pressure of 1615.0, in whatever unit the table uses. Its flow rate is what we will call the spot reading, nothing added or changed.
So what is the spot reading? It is 14.5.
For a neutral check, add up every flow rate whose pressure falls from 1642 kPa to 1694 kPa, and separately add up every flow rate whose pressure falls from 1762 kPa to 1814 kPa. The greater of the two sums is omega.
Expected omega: 655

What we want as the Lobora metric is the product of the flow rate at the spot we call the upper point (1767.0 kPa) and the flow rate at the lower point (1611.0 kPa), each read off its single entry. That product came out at 376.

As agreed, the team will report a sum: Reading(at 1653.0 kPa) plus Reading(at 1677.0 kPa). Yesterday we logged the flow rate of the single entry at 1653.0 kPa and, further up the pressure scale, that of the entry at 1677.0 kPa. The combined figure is 37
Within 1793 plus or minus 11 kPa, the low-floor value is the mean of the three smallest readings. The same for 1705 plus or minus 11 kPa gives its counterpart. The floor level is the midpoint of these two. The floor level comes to 23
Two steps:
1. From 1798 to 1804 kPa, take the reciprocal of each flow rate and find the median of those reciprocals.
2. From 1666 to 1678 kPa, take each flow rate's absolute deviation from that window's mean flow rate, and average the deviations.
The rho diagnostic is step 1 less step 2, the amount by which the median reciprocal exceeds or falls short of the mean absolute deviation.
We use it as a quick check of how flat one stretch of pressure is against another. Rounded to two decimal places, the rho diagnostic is -0.48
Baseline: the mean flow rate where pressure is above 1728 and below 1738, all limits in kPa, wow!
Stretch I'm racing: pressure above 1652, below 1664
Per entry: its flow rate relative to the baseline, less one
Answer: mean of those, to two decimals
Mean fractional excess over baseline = -0.23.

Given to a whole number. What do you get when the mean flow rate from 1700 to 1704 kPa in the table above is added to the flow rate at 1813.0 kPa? 46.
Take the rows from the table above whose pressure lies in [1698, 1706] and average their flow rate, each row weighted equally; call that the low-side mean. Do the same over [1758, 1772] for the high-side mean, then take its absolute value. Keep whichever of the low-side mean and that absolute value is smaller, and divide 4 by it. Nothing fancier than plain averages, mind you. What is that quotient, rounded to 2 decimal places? 0.18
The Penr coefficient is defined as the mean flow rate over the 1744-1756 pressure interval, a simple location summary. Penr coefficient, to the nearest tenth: 26.3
